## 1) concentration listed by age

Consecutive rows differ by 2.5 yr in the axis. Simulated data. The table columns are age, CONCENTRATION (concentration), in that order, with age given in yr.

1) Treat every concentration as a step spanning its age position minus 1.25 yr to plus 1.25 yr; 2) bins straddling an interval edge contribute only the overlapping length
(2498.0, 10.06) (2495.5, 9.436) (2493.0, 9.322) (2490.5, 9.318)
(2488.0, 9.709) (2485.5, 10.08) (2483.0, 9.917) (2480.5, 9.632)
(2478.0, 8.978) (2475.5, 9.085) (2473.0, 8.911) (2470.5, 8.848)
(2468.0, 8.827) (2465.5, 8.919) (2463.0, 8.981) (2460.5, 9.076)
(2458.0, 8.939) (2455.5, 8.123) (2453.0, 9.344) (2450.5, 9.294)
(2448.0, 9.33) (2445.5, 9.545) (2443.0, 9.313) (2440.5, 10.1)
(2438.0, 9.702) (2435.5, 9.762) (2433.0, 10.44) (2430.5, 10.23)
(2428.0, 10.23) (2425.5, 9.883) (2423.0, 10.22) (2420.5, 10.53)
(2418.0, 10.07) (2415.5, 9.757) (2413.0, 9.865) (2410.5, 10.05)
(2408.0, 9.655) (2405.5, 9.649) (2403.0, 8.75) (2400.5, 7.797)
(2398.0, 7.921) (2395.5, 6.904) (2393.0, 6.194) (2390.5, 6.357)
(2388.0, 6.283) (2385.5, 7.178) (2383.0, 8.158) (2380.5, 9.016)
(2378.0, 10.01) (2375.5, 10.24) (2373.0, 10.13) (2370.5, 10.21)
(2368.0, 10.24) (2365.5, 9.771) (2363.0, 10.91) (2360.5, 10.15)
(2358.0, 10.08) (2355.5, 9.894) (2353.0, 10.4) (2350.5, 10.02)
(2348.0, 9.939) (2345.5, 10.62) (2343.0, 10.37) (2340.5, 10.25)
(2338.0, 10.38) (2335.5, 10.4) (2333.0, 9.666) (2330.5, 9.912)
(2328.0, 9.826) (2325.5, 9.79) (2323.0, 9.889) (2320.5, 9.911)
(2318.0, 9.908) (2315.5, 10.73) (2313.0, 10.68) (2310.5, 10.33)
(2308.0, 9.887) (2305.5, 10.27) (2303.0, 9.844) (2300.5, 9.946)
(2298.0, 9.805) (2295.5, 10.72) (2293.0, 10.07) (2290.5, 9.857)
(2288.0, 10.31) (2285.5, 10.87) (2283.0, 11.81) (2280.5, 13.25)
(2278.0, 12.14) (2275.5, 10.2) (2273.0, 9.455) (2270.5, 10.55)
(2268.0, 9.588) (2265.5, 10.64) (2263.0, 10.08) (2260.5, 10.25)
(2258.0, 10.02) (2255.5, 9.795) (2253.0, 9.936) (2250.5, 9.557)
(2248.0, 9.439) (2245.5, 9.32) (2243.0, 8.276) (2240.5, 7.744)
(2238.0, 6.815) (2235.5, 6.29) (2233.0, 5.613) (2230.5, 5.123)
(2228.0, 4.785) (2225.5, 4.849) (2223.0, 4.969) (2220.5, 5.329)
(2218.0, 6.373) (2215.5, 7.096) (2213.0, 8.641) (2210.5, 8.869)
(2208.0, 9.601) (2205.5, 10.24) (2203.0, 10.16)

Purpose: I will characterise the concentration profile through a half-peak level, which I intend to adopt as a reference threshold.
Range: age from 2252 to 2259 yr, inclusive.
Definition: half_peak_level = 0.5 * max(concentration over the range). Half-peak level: 5.01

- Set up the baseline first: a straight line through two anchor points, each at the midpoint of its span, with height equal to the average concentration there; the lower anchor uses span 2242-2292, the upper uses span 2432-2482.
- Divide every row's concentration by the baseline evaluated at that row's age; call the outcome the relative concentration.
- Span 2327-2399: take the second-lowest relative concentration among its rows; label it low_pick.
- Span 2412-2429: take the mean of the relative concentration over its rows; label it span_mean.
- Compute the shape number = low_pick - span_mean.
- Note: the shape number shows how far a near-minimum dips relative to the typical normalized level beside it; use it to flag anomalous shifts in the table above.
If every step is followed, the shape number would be -0.41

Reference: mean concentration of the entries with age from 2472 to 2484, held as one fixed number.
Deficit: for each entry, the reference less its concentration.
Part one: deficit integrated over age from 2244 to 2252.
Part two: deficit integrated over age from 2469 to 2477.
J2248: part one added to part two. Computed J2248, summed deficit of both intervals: 2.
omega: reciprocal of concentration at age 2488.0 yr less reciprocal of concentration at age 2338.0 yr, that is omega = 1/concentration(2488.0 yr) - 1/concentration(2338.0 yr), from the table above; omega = 0.0067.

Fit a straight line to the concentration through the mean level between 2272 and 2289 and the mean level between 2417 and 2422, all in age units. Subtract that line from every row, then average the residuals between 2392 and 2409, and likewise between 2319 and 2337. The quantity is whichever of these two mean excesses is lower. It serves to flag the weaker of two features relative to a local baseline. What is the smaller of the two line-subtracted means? -2.3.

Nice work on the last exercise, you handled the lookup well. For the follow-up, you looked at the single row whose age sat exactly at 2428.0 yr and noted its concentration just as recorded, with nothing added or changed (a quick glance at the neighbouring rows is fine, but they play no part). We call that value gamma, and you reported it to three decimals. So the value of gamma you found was 10.230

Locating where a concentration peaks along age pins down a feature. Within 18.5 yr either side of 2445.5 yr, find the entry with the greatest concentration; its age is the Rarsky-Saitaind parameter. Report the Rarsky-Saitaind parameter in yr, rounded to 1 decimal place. 2433.0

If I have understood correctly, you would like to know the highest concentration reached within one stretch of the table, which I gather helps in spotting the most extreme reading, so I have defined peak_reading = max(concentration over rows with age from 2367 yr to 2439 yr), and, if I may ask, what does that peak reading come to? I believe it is 10.53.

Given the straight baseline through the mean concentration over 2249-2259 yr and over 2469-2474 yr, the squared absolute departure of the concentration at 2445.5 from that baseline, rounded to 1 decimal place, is 0.3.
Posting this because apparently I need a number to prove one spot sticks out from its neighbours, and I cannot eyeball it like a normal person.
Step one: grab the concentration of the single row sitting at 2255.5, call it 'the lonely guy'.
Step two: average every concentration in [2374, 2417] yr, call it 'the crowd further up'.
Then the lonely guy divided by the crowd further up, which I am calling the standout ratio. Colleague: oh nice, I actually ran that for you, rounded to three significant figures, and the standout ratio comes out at 1.16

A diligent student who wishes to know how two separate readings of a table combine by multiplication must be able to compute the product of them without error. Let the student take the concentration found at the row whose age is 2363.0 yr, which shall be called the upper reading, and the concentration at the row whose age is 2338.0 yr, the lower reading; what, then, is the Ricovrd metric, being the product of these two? 113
